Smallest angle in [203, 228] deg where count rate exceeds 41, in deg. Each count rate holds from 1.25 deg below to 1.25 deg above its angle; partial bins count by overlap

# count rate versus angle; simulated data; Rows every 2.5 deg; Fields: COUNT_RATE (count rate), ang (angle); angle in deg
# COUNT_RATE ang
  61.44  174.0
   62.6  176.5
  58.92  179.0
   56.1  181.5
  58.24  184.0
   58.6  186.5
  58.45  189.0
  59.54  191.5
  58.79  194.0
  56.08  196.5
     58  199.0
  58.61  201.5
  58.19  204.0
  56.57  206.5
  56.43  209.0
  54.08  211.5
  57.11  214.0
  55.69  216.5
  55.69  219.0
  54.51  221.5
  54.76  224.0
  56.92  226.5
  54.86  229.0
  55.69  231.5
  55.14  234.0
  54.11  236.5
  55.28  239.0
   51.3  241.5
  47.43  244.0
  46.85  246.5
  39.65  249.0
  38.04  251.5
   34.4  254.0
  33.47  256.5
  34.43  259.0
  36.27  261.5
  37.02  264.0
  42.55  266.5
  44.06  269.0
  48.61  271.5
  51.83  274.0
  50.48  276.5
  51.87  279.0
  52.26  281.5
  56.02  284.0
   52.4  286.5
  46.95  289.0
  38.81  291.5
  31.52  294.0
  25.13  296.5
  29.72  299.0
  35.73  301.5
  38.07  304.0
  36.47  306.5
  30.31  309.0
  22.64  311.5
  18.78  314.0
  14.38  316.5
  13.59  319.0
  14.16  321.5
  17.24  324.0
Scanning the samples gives 204.0 deg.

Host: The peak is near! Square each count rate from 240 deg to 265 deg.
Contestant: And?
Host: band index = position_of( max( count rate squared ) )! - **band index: 241.5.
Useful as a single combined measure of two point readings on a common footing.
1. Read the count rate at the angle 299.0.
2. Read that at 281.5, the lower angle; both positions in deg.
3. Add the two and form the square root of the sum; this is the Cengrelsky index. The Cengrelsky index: 9.1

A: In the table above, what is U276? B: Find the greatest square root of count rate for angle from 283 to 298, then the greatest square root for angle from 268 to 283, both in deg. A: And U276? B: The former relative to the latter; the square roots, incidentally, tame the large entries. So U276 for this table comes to 1.04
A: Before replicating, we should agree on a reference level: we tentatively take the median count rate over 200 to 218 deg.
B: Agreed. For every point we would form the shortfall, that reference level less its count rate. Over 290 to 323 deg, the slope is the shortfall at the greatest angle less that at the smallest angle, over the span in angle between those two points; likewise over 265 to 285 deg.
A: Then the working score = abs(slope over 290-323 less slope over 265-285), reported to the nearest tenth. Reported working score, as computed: 1.6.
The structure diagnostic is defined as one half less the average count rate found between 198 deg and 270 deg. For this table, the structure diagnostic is -49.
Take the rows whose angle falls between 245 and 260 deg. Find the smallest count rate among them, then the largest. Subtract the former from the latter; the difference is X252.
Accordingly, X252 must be 13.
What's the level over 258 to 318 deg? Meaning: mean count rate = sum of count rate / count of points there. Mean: 39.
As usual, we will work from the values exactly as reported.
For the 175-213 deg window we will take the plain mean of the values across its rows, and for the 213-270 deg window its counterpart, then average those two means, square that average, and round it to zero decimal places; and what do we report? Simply 2786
